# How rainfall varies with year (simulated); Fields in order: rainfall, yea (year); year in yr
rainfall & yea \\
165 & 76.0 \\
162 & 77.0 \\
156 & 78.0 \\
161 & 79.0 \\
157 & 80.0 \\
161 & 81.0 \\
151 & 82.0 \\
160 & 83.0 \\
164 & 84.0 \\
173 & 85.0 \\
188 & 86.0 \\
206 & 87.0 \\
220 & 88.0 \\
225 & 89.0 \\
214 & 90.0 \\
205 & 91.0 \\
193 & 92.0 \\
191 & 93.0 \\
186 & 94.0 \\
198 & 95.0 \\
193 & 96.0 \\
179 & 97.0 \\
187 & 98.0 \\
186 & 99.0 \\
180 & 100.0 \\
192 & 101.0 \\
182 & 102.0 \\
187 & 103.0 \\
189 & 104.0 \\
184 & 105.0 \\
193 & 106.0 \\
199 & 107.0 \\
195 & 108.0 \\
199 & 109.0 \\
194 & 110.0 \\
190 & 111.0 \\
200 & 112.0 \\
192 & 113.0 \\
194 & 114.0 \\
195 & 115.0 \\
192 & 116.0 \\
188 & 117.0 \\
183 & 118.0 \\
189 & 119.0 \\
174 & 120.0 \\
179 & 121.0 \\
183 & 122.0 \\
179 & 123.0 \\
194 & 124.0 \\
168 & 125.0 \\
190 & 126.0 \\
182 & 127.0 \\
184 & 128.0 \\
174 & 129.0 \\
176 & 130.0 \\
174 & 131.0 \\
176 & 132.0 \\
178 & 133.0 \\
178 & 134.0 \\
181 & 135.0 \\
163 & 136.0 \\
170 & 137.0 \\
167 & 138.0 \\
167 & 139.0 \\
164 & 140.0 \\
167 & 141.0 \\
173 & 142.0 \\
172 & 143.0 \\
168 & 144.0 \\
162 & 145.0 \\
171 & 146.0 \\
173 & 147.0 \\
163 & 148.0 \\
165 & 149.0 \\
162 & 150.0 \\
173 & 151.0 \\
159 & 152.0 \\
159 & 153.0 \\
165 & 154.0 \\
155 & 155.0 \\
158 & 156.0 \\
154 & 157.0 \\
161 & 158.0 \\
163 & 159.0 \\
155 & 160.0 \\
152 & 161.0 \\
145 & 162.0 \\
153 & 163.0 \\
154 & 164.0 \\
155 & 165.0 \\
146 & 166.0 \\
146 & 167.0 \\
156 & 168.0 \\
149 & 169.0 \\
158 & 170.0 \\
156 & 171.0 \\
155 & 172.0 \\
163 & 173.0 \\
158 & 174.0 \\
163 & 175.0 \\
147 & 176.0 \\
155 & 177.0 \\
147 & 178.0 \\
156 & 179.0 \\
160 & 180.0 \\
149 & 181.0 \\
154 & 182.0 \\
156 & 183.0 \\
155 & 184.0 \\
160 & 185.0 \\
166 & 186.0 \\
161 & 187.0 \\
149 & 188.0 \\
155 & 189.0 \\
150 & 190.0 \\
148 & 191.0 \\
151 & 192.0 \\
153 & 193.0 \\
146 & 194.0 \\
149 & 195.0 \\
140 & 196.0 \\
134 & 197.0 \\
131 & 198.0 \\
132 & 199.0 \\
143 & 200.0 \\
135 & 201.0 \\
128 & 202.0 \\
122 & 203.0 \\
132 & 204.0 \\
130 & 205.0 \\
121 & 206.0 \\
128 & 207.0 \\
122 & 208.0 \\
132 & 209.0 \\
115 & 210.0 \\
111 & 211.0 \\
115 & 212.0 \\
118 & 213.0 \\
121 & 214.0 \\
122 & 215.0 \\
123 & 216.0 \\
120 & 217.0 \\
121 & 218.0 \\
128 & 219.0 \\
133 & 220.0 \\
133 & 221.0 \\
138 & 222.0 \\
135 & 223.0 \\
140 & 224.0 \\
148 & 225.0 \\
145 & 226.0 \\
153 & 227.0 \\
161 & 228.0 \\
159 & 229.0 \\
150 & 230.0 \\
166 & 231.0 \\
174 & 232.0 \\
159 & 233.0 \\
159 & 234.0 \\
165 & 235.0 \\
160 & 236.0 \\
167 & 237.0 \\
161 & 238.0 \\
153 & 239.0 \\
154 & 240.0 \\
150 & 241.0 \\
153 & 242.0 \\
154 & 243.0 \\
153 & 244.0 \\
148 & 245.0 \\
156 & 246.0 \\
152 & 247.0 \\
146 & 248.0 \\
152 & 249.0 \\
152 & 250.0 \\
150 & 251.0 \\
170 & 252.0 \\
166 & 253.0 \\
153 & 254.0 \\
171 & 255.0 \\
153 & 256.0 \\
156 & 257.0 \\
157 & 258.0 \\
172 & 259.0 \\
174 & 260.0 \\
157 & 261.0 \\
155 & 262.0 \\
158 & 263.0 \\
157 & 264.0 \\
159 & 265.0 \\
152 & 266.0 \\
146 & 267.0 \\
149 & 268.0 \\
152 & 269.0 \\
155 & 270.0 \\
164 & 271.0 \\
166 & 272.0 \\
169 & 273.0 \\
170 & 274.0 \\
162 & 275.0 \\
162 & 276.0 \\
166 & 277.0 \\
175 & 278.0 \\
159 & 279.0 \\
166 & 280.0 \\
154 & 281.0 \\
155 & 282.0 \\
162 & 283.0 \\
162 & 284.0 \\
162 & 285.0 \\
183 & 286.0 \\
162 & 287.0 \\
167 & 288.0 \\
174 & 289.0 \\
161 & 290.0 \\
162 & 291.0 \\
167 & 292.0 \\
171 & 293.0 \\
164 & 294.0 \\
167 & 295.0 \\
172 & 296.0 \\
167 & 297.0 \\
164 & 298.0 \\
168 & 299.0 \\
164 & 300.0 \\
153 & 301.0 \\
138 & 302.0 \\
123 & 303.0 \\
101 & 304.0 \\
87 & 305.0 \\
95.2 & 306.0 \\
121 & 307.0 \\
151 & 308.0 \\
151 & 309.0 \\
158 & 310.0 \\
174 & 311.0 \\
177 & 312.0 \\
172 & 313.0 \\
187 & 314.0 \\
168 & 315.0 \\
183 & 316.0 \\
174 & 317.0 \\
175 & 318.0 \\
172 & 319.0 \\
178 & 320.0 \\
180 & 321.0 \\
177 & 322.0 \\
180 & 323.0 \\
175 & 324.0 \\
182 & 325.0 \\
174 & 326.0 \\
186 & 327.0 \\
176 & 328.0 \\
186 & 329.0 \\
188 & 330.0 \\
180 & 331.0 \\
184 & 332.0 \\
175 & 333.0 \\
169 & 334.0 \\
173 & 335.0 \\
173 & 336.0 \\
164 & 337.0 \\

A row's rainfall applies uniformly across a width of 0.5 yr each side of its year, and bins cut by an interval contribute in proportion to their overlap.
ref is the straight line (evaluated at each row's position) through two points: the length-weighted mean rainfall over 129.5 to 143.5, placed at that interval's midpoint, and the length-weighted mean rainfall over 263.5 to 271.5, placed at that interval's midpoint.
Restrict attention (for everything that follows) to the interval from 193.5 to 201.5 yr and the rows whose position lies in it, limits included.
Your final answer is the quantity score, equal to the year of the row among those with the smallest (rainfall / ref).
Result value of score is 198.0 yr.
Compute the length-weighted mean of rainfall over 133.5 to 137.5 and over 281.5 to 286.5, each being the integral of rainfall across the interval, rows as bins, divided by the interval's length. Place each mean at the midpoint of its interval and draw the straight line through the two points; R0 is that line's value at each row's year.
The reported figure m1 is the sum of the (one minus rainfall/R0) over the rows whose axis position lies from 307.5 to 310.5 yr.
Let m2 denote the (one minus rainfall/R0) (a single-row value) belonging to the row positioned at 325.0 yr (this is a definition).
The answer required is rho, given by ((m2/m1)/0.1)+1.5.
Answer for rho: -5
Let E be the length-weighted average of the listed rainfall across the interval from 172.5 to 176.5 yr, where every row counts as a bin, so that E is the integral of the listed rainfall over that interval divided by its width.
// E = 158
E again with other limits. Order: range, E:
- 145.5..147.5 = 172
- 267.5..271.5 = 155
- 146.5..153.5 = 165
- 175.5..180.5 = 153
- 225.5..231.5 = 156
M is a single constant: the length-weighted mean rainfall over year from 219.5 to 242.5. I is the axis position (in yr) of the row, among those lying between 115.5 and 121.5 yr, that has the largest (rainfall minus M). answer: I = 116.0 yr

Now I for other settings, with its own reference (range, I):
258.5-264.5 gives 260.0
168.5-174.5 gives 173.0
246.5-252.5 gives 252.0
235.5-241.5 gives 237.0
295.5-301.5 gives 296.0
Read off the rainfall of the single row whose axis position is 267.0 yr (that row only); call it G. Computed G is 146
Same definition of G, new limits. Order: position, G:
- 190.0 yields 150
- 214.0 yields 121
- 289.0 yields 174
